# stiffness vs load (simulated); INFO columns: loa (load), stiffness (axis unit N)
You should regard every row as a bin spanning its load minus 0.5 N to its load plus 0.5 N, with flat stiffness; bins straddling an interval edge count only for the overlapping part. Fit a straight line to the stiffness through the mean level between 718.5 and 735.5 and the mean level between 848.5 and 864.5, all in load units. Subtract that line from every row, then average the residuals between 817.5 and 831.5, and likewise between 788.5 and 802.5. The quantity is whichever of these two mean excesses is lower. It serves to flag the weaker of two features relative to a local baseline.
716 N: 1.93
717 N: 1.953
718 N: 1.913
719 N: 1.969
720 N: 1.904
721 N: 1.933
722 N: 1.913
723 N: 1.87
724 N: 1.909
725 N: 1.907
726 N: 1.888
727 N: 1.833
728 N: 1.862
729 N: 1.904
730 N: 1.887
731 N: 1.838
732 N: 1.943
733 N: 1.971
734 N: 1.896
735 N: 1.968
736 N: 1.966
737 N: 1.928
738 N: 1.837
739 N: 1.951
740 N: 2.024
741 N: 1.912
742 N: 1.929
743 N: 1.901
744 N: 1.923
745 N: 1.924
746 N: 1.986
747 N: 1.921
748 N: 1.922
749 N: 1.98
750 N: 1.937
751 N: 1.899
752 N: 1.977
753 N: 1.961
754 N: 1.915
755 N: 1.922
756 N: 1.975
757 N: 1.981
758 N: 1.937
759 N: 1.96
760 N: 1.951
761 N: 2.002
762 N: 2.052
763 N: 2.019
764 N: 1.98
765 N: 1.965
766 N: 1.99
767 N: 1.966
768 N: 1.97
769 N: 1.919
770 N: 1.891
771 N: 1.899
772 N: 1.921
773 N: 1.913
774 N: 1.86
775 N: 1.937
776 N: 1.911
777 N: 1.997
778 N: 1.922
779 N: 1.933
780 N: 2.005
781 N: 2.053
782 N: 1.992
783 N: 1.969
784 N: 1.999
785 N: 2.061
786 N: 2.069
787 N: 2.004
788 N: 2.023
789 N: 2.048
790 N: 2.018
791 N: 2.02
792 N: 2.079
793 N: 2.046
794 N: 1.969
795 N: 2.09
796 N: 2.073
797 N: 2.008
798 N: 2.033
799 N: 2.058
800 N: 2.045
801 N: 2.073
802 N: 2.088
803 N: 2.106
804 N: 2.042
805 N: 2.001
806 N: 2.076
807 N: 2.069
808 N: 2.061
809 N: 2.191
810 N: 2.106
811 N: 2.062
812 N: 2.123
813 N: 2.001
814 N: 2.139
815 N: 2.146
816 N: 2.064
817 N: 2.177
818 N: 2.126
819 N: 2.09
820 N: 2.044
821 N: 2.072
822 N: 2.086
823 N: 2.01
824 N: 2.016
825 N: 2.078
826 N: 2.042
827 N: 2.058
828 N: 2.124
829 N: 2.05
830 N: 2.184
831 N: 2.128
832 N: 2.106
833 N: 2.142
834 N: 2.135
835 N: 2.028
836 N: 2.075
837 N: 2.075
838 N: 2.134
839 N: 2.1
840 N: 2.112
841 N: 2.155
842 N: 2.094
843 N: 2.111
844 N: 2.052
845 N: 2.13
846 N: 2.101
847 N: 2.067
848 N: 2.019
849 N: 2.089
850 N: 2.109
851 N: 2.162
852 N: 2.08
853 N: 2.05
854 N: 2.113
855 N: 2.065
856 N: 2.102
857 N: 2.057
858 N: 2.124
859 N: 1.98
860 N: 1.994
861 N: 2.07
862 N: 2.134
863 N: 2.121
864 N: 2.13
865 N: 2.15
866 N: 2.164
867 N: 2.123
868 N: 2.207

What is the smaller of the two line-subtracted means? 0.04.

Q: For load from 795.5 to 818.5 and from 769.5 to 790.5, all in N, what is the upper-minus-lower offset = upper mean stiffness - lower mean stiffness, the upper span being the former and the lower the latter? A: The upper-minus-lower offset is 0.11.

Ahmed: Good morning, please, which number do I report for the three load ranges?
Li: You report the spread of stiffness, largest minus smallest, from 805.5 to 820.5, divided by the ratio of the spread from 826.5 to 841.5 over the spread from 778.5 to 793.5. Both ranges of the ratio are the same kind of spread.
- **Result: 0.18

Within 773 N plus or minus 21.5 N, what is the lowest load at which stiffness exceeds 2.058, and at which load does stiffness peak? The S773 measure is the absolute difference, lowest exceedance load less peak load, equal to 7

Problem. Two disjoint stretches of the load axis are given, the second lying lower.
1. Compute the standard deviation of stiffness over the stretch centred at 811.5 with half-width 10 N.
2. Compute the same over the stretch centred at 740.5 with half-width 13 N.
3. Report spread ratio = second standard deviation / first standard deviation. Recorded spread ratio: 0.88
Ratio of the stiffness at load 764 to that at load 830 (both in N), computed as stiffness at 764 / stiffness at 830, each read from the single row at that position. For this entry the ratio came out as 0.907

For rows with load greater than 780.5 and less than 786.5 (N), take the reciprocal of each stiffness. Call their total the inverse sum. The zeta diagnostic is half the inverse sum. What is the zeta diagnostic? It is 1.48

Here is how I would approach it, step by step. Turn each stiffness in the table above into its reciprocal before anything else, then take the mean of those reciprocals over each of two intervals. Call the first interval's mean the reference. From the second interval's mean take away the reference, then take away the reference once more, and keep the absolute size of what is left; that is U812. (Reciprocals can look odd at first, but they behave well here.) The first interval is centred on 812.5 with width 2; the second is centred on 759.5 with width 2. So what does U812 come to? 0.459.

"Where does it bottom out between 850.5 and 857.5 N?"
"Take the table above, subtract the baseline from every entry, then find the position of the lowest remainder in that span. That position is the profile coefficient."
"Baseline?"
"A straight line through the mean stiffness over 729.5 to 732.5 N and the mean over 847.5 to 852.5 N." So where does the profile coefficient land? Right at 853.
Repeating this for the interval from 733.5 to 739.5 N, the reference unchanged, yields 738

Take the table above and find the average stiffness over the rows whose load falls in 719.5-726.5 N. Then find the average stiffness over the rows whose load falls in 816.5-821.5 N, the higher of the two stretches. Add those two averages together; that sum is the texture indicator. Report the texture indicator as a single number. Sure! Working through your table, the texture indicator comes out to 4.01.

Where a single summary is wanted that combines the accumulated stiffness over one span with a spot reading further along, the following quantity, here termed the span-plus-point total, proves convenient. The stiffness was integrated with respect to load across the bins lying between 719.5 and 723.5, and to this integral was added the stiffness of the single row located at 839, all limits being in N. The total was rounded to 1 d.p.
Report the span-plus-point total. 9.7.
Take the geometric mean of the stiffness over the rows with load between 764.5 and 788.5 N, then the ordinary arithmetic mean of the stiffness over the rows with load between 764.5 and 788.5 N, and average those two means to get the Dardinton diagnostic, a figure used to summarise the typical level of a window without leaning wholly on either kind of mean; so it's 1.96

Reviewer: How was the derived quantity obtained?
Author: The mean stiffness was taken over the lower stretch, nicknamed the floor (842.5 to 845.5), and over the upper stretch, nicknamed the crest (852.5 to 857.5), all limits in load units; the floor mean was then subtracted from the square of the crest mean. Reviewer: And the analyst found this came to 2.22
